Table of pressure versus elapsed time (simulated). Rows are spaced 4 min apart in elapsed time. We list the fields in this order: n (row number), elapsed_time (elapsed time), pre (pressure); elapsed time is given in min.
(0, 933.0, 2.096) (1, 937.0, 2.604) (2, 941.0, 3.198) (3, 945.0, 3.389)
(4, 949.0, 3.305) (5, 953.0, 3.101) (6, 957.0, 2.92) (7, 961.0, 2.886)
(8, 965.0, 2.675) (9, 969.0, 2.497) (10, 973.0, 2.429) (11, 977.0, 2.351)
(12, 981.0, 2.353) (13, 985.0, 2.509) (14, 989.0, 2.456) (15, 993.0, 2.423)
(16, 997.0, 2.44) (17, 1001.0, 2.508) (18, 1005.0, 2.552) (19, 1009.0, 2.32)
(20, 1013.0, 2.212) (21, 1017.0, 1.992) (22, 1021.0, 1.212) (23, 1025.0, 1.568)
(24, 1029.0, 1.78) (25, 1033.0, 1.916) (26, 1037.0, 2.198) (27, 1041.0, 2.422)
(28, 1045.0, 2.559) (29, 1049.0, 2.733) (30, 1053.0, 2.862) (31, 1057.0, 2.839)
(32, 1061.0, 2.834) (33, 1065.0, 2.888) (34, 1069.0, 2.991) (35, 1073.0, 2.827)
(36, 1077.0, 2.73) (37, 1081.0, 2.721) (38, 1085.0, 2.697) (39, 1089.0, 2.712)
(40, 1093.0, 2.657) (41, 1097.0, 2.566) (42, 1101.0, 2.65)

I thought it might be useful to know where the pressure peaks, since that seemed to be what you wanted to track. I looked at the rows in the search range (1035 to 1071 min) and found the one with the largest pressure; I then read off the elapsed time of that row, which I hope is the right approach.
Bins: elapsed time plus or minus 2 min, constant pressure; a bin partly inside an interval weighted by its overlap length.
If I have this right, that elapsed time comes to 1069.0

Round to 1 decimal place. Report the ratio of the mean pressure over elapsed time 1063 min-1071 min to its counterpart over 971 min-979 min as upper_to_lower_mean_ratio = 1.2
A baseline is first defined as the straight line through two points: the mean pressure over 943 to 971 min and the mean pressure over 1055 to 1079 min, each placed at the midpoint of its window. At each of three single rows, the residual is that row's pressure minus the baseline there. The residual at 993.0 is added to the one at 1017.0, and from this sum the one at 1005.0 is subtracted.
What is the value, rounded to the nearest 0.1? -1.1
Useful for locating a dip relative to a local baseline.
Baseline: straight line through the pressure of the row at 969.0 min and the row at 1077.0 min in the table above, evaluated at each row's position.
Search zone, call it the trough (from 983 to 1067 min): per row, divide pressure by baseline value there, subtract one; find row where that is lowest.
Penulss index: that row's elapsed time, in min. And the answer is 1021.0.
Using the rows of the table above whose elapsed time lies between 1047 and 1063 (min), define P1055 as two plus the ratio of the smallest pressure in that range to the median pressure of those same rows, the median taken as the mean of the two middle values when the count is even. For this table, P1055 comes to 2.96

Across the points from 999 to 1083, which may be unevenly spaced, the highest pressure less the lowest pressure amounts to 1.8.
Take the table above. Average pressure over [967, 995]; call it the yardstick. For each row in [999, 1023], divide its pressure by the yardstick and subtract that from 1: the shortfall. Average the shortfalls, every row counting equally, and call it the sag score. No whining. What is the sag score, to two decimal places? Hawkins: 0.12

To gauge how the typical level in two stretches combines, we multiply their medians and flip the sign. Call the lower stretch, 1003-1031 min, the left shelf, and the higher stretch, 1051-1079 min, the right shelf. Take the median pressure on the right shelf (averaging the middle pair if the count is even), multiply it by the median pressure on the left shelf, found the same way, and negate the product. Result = -5.7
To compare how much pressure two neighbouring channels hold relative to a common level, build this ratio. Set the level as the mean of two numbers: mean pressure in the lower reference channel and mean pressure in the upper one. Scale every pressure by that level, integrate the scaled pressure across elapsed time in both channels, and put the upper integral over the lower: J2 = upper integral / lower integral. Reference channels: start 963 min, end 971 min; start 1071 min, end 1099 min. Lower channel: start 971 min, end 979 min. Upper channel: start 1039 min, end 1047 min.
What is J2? 1.04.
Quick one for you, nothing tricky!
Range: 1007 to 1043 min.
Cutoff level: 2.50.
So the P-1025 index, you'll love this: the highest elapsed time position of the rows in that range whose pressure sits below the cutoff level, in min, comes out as 1041.0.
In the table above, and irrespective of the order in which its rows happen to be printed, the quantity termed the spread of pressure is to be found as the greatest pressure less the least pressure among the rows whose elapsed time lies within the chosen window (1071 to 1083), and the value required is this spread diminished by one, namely -0.89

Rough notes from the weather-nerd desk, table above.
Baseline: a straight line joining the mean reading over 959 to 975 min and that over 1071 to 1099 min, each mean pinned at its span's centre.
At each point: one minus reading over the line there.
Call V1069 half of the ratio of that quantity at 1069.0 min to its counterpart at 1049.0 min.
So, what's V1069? 2.7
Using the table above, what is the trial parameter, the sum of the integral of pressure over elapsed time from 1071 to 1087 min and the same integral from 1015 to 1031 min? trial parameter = 70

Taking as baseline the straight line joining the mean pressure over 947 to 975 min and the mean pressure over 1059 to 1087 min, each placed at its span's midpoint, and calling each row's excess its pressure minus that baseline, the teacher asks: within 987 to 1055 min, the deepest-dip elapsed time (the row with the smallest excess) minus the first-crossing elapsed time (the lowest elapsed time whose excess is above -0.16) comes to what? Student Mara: -28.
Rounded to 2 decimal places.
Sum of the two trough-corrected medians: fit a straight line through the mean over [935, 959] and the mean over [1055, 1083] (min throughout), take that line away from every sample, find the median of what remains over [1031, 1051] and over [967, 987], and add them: -1.07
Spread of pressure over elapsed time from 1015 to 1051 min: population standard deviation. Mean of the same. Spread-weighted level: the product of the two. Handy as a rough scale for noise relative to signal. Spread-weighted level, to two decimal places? 0.94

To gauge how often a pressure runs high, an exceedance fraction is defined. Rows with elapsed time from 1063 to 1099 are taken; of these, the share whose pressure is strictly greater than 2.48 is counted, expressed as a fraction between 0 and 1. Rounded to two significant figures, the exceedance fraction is 1.0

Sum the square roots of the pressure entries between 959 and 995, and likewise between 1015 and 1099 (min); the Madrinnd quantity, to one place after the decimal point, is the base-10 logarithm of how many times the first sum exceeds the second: -0.4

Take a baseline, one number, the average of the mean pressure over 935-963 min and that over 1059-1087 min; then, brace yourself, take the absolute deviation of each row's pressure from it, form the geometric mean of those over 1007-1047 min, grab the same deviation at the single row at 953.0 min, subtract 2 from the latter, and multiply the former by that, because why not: -1.5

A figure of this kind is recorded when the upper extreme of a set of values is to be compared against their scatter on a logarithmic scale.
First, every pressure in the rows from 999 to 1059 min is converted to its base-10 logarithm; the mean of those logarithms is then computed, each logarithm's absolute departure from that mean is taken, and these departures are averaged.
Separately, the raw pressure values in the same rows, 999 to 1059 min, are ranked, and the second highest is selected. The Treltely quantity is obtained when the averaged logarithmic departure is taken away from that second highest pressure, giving 2.76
